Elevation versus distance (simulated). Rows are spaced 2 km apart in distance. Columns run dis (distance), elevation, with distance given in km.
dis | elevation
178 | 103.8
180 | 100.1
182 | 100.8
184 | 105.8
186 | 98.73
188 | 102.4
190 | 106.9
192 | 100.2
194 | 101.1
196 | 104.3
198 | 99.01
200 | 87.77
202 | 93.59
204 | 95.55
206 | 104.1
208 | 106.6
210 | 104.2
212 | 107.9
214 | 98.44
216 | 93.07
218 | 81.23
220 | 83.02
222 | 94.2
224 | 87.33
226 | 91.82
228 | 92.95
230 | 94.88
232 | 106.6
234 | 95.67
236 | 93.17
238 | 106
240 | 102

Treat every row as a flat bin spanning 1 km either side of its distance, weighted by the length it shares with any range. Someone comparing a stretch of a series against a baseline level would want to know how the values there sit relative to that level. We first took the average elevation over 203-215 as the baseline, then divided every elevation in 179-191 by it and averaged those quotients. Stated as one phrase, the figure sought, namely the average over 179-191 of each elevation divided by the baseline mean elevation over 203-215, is 1.00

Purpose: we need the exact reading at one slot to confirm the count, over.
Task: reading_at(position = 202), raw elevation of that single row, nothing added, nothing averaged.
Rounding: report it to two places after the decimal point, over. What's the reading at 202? 93.59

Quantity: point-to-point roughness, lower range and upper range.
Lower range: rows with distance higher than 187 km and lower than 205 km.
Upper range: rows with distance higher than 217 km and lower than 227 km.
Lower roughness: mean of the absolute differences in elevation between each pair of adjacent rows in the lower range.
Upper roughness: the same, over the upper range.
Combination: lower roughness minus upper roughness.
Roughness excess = -1.13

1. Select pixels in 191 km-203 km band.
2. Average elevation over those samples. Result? 98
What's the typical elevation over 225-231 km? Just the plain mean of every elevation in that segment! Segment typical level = 93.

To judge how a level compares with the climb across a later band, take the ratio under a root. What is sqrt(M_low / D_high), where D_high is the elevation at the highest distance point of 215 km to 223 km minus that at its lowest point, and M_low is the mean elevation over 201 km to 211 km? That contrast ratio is 9.4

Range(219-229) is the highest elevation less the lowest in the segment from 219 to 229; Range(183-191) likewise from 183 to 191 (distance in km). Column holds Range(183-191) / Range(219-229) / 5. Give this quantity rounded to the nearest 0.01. 0.15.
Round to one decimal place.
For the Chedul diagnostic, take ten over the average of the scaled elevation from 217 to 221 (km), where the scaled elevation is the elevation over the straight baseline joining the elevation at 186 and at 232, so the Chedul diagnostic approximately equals 12.7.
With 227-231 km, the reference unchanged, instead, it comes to 11.3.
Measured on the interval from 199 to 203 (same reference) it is 11.2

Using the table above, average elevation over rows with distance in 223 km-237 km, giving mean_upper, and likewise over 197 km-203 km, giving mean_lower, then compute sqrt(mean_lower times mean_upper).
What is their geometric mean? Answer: 94.0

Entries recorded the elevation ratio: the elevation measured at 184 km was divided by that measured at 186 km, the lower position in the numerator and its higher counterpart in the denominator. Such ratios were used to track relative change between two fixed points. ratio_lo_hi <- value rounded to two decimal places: 1.07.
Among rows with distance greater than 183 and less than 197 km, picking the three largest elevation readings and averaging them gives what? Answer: 106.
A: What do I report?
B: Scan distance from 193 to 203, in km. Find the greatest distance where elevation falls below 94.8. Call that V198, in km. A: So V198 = 202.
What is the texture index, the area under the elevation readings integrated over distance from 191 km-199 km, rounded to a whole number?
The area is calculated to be 809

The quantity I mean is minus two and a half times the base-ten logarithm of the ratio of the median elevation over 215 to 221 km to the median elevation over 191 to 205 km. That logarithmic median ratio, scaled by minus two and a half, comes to 0.19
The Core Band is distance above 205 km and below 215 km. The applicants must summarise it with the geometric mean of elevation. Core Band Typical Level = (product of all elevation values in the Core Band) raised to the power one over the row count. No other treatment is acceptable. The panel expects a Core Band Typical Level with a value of 104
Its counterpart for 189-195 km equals 103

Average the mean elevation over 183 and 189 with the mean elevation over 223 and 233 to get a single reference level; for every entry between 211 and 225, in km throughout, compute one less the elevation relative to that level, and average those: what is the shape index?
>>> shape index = 0.064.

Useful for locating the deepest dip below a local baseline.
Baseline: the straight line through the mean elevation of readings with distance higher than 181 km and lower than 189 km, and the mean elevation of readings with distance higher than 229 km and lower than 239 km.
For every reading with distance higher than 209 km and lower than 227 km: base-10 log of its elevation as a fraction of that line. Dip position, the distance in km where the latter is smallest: 218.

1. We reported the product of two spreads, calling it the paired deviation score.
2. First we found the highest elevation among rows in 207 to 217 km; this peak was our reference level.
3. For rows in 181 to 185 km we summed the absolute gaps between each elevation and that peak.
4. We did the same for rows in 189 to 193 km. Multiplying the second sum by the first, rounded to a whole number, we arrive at 80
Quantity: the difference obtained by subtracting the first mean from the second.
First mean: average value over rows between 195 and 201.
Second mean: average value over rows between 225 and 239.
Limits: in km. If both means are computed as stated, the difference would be 0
